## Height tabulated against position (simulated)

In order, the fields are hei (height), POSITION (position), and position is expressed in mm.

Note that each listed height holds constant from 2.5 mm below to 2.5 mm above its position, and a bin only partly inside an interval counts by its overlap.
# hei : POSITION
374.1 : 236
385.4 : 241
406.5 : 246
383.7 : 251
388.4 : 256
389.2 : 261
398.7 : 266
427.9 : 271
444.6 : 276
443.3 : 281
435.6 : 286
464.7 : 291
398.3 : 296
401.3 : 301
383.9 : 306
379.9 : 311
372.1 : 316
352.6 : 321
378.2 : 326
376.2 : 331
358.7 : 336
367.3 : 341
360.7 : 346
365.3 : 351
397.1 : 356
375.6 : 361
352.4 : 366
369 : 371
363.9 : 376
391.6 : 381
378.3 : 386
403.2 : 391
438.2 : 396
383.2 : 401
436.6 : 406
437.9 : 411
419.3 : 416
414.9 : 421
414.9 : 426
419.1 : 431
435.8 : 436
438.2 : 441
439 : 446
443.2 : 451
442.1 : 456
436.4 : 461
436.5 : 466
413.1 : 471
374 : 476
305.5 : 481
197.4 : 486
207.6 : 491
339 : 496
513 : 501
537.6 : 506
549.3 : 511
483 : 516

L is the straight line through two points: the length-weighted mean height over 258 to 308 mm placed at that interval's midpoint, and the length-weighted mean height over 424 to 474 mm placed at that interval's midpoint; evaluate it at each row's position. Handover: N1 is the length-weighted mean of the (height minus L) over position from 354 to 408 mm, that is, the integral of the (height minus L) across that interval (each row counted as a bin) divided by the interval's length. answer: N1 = -37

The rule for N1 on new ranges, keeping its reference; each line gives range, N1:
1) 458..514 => -41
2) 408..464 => 1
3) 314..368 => -54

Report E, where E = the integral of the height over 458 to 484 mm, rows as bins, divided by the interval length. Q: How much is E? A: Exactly 390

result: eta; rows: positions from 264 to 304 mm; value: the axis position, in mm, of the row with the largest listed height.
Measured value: 291 mm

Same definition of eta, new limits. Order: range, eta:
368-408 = 396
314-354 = 326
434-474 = 451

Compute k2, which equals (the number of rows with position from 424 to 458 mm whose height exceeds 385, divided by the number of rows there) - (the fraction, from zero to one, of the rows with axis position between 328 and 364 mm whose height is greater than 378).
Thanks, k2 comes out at 0.9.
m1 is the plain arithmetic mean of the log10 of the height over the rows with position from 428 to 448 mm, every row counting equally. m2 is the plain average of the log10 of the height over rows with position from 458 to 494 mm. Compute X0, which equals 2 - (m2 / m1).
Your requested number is 1.05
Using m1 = 2.64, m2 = 2.51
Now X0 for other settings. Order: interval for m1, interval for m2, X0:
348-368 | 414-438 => 0.98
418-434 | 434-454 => 0.99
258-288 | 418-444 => 1.00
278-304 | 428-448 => 1.00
